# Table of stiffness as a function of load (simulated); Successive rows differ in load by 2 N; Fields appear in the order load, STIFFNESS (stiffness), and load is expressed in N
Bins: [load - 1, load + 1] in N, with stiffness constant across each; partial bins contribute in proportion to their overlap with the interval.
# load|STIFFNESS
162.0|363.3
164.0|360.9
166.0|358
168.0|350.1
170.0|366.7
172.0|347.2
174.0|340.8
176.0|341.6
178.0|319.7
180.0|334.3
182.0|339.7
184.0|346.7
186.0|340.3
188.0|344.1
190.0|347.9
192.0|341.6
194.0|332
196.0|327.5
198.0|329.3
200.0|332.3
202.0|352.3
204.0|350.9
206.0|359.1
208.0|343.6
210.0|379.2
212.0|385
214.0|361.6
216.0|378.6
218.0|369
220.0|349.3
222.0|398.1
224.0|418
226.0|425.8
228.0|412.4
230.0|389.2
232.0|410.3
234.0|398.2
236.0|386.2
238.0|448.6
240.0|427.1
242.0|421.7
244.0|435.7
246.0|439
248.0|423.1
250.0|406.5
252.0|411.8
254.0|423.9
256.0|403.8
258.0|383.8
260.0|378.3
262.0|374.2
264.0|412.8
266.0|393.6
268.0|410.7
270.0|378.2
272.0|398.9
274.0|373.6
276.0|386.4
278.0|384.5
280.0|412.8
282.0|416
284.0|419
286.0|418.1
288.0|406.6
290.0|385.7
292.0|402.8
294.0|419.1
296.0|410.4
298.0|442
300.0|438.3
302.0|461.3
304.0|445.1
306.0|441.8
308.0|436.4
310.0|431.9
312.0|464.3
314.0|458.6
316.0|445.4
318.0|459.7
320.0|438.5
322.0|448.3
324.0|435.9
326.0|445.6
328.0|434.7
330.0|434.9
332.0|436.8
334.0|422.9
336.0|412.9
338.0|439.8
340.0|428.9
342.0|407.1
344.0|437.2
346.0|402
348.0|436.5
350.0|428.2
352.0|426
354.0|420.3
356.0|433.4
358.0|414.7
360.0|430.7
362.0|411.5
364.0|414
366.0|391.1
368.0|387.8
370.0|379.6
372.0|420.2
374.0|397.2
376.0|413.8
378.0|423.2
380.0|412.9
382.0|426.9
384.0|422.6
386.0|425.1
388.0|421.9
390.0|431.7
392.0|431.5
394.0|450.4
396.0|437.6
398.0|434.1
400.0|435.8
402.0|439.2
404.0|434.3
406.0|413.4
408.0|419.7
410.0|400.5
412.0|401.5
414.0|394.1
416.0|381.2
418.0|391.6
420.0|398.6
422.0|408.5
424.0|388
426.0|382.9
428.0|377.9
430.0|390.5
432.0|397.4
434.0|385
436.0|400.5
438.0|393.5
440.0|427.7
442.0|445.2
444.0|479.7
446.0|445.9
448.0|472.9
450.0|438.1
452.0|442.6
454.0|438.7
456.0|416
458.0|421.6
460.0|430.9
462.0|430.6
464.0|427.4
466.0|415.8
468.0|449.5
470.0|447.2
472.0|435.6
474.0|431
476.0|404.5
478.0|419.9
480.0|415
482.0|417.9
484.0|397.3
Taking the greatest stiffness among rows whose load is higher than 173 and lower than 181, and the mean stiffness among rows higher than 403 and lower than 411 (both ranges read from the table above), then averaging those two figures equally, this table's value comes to 379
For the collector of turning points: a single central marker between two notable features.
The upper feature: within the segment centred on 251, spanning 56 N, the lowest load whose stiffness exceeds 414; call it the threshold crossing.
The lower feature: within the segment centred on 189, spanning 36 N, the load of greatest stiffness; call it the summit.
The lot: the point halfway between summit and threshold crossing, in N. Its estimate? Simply 215 N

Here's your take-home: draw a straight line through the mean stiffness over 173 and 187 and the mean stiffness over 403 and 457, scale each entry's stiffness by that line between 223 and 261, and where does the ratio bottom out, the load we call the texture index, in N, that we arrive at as 260.0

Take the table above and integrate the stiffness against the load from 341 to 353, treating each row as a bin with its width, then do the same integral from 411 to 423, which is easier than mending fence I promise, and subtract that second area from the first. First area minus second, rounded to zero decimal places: 323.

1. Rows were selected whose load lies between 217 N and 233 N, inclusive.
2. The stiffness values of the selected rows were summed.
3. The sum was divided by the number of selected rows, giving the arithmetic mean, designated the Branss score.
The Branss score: 397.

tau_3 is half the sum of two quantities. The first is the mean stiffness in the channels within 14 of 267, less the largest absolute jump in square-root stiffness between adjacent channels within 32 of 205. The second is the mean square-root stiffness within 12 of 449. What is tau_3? 207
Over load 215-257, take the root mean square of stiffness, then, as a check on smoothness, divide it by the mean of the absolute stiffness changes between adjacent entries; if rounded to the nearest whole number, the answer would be 22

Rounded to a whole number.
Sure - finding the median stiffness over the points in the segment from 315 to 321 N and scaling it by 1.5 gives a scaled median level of 668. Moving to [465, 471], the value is 671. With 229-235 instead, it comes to 597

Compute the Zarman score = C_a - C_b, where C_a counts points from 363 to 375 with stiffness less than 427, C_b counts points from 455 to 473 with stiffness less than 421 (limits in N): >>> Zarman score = 4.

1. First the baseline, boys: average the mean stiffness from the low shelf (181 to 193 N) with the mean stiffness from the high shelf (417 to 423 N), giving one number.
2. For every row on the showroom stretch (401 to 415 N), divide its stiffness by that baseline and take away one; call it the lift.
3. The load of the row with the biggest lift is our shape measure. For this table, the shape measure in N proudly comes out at 402.0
